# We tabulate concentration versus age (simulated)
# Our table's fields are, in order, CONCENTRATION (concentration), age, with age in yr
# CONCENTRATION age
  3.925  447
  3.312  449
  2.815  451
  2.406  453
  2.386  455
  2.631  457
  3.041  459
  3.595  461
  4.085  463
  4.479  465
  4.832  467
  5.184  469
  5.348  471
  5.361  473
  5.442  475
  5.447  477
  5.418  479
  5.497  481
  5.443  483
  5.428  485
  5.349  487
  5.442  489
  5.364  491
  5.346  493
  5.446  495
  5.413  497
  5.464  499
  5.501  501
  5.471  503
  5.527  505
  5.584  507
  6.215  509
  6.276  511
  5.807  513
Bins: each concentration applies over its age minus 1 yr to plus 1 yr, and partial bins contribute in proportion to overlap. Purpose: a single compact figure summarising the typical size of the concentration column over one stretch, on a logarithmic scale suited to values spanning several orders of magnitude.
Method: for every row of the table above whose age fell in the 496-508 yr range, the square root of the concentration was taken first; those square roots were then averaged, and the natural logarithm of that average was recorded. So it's 0.852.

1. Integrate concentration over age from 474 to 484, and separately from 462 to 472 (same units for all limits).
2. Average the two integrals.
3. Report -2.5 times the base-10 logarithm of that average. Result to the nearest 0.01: -4.27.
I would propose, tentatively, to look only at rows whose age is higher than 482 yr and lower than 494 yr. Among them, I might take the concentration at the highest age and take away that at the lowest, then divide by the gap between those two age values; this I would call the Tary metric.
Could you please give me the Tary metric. -0.010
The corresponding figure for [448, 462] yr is 0.024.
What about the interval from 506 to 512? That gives 0.173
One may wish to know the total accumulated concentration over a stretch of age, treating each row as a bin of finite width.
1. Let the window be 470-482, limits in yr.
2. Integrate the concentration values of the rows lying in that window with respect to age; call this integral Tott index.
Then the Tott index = 65.0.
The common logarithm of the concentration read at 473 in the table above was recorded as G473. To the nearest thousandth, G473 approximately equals 0.729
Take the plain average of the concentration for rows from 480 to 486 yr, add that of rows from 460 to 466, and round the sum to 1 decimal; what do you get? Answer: 9.5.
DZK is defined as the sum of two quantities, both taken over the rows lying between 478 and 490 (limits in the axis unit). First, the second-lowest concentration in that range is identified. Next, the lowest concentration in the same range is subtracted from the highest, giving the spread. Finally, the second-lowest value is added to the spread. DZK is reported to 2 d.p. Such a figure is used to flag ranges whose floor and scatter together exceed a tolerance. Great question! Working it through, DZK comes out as 5.57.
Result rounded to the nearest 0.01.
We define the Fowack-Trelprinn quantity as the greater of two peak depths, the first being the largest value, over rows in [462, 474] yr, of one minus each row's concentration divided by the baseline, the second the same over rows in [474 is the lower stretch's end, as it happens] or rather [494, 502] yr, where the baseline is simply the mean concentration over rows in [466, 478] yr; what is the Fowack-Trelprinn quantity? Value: 0.22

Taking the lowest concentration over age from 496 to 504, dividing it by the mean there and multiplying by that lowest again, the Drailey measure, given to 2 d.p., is 5.36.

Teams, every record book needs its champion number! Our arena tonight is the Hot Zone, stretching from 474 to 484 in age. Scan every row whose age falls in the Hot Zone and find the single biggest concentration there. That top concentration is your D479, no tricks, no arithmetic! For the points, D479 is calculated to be 5.497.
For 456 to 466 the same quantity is 4.479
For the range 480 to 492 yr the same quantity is 5.497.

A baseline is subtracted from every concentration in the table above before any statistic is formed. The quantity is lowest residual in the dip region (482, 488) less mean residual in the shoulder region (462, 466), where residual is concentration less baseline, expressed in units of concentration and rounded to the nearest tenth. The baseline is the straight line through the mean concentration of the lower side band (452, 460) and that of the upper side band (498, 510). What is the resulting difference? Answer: -0.4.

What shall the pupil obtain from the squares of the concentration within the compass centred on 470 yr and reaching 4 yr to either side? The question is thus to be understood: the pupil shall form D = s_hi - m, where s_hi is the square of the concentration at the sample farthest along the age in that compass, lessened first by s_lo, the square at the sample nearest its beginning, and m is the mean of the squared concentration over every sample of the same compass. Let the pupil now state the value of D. -21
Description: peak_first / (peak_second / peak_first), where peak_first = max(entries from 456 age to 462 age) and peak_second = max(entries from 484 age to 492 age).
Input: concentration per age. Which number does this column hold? 2.4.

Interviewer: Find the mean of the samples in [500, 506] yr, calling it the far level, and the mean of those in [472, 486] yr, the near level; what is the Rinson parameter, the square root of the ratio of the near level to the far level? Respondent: 0.994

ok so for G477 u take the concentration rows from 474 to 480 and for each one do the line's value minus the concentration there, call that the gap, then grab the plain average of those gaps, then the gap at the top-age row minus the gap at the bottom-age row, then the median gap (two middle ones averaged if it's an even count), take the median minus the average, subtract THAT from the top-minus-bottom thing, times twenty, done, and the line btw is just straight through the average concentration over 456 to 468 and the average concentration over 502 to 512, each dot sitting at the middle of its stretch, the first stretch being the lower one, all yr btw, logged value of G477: 4.3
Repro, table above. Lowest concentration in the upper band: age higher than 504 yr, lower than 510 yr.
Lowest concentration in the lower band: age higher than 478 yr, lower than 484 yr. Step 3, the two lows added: 10.9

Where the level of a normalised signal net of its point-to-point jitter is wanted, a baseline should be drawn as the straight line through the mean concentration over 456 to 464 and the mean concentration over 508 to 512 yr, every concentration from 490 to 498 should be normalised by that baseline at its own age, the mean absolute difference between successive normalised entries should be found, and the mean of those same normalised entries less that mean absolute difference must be 1.00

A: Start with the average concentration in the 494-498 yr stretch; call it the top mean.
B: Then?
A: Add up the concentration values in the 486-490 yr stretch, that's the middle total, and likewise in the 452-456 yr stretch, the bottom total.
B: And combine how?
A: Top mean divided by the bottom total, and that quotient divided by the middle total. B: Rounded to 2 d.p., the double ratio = 0.10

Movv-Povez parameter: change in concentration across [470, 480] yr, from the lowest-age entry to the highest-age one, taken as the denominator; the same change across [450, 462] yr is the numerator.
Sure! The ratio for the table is 11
